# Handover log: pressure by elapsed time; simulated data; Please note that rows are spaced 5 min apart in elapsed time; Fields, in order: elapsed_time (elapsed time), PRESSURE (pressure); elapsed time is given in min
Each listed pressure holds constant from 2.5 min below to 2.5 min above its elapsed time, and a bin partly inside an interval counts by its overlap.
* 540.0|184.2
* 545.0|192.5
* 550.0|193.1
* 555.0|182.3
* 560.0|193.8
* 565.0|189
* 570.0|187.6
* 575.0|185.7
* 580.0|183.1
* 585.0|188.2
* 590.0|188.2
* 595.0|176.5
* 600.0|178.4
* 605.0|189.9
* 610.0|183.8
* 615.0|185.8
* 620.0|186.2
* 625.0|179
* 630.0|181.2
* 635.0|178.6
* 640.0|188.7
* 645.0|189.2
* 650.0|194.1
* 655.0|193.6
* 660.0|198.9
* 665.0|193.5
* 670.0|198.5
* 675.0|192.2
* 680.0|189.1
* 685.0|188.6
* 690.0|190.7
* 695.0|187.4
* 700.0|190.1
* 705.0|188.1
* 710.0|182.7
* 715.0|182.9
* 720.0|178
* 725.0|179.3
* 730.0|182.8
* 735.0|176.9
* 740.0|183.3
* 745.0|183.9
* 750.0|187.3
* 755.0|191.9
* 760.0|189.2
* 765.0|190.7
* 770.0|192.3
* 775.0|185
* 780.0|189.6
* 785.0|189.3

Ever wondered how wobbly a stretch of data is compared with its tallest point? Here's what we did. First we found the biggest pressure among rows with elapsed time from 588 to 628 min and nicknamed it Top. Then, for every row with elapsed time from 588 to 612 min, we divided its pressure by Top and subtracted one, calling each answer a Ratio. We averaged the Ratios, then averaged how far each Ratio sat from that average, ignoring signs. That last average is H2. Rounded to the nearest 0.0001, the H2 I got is 0.0249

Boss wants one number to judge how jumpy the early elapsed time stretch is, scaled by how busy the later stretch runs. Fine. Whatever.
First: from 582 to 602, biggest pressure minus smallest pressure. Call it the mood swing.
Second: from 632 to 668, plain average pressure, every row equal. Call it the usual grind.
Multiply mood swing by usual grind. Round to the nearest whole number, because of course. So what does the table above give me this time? 2234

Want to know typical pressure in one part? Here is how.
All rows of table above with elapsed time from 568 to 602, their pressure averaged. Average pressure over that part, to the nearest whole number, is 184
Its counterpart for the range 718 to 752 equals 182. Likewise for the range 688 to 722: 186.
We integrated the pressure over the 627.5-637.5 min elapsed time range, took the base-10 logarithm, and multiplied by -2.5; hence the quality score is -8.14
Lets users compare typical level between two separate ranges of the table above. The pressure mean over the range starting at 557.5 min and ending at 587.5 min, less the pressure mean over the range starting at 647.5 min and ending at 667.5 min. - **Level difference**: -7.1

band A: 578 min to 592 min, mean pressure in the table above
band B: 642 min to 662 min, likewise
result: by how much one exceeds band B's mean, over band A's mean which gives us -1.03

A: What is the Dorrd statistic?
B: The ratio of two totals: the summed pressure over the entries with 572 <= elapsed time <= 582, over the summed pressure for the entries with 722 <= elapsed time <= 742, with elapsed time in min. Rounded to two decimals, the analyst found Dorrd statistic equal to 0.51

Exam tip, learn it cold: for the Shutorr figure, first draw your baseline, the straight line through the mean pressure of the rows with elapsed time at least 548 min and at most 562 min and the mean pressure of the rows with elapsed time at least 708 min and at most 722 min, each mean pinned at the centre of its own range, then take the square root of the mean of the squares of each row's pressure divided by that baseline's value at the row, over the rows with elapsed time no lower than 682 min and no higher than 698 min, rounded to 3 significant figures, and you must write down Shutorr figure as 1.03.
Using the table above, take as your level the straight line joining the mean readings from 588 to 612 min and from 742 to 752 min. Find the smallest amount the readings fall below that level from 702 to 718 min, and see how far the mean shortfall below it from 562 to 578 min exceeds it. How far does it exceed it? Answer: -1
